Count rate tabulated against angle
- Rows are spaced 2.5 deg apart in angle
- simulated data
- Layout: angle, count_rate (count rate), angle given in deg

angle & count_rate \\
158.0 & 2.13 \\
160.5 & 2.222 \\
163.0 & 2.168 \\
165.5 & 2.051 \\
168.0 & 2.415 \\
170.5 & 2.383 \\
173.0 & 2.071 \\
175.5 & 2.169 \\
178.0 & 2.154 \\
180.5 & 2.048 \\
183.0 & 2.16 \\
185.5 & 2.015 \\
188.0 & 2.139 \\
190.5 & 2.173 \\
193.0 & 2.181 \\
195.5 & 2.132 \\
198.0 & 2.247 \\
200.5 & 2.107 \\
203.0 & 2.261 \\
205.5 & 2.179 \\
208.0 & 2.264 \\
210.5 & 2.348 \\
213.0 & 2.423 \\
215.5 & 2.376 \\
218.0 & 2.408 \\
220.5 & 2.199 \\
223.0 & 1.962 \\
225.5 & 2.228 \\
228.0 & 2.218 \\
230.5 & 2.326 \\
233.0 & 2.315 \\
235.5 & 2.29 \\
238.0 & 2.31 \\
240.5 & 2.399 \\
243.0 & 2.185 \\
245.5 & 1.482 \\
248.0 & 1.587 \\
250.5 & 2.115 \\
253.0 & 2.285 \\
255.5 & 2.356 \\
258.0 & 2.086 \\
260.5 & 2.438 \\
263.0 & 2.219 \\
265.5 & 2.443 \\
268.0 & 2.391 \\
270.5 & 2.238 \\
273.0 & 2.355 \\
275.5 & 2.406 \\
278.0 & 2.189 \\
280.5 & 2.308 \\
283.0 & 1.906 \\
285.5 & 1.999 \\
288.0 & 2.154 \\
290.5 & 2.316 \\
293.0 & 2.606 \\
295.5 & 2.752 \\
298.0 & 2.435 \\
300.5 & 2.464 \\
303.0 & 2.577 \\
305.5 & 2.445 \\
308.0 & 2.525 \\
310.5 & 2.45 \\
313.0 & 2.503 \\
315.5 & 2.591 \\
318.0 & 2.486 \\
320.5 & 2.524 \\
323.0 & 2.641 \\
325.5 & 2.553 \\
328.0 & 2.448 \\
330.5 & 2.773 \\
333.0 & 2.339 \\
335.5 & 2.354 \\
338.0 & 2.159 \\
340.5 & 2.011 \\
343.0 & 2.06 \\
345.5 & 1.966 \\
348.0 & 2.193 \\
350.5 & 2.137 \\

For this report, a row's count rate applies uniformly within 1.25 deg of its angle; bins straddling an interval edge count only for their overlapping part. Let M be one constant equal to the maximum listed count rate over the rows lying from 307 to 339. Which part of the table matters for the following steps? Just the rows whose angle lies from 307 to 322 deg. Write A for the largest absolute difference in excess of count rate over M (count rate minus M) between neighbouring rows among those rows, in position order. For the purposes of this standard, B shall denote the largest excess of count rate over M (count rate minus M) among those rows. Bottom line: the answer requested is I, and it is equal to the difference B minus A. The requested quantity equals -0.3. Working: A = 0.1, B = -0.2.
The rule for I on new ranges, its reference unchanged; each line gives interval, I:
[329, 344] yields -0.4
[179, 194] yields -0.7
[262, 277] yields -0.6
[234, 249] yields -1.1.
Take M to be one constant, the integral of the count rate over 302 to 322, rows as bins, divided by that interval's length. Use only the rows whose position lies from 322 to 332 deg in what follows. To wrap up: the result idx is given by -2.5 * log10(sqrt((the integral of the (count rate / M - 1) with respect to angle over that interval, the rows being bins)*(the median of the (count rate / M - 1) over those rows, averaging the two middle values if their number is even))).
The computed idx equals 2.5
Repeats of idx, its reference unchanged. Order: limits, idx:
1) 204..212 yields 1.4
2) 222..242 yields 1.0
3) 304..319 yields 4.1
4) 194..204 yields 1.0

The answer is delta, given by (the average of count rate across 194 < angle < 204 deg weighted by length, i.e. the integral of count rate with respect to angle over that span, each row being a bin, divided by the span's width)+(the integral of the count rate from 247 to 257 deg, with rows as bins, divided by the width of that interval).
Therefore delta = 4.28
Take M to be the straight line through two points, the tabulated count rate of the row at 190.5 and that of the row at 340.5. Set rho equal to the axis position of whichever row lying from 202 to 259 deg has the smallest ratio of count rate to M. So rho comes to 245.5 deg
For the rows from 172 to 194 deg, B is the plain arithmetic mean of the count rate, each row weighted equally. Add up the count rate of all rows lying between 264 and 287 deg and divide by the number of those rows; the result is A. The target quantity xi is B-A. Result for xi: -0.1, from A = 2.25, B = 2.1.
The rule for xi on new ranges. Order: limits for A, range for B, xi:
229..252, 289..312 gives 0.4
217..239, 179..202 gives -0.1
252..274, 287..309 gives 0.2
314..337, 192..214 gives -0.3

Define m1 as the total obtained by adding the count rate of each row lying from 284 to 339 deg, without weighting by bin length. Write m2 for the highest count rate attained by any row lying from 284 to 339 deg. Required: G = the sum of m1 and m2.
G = 57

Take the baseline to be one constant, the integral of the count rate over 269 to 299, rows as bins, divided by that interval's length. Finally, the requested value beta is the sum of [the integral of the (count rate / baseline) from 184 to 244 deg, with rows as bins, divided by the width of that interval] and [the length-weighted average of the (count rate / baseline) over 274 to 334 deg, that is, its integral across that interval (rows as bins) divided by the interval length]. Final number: 2.03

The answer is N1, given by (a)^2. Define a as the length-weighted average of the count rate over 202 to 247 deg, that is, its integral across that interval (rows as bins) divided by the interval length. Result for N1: 4.96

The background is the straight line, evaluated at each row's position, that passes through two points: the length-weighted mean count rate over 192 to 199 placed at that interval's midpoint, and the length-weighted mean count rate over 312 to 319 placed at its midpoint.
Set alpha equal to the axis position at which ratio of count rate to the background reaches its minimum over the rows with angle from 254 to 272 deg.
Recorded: 258.0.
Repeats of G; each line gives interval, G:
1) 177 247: 64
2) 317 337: 23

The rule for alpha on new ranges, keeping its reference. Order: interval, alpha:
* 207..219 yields 208.0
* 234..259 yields 245.5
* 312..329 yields 328.0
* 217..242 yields 223.0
